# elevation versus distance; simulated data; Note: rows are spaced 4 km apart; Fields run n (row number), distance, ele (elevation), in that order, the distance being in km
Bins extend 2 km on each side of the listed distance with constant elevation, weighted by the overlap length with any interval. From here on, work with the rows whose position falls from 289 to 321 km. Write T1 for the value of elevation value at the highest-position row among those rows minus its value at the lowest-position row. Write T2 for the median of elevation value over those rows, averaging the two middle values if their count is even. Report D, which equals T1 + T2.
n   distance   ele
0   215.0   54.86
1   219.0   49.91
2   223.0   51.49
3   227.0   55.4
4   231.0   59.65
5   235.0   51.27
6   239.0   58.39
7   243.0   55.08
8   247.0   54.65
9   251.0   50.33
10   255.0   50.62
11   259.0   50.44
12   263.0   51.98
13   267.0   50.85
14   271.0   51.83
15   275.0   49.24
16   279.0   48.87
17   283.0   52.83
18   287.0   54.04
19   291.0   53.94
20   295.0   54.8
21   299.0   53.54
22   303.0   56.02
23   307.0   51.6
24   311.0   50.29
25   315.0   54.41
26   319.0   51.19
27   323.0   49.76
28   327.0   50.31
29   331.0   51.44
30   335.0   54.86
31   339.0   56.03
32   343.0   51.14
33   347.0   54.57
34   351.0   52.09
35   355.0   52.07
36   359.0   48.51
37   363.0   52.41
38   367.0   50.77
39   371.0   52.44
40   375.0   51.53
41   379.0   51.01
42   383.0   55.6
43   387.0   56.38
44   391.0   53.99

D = 51.0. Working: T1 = -3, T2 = 53.7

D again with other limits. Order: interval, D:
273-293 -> 57.5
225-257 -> 50.1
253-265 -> 52.0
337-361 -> 44.6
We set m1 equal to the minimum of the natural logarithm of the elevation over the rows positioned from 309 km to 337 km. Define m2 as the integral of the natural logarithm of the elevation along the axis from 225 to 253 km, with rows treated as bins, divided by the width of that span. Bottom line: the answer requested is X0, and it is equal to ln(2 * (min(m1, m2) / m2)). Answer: 0.6684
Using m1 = 3.91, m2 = 4.01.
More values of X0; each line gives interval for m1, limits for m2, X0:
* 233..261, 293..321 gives 0.6796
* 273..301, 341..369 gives 0.6792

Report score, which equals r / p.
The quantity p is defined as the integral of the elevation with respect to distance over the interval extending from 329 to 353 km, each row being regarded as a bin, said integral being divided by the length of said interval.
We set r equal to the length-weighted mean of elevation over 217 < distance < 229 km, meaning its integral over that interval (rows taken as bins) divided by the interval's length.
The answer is 0.98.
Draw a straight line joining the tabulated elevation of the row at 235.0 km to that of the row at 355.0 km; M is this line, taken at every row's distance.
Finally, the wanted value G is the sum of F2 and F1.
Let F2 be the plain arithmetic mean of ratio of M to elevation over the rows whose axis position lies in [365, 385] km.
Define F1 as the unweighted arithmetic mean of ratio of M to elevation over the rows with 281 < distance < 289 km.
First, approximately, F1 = 0.97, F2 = 1.000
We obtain 1.97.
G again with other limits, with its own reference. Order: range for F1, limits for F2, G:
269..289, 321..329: 2.04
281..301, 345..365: 1.96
